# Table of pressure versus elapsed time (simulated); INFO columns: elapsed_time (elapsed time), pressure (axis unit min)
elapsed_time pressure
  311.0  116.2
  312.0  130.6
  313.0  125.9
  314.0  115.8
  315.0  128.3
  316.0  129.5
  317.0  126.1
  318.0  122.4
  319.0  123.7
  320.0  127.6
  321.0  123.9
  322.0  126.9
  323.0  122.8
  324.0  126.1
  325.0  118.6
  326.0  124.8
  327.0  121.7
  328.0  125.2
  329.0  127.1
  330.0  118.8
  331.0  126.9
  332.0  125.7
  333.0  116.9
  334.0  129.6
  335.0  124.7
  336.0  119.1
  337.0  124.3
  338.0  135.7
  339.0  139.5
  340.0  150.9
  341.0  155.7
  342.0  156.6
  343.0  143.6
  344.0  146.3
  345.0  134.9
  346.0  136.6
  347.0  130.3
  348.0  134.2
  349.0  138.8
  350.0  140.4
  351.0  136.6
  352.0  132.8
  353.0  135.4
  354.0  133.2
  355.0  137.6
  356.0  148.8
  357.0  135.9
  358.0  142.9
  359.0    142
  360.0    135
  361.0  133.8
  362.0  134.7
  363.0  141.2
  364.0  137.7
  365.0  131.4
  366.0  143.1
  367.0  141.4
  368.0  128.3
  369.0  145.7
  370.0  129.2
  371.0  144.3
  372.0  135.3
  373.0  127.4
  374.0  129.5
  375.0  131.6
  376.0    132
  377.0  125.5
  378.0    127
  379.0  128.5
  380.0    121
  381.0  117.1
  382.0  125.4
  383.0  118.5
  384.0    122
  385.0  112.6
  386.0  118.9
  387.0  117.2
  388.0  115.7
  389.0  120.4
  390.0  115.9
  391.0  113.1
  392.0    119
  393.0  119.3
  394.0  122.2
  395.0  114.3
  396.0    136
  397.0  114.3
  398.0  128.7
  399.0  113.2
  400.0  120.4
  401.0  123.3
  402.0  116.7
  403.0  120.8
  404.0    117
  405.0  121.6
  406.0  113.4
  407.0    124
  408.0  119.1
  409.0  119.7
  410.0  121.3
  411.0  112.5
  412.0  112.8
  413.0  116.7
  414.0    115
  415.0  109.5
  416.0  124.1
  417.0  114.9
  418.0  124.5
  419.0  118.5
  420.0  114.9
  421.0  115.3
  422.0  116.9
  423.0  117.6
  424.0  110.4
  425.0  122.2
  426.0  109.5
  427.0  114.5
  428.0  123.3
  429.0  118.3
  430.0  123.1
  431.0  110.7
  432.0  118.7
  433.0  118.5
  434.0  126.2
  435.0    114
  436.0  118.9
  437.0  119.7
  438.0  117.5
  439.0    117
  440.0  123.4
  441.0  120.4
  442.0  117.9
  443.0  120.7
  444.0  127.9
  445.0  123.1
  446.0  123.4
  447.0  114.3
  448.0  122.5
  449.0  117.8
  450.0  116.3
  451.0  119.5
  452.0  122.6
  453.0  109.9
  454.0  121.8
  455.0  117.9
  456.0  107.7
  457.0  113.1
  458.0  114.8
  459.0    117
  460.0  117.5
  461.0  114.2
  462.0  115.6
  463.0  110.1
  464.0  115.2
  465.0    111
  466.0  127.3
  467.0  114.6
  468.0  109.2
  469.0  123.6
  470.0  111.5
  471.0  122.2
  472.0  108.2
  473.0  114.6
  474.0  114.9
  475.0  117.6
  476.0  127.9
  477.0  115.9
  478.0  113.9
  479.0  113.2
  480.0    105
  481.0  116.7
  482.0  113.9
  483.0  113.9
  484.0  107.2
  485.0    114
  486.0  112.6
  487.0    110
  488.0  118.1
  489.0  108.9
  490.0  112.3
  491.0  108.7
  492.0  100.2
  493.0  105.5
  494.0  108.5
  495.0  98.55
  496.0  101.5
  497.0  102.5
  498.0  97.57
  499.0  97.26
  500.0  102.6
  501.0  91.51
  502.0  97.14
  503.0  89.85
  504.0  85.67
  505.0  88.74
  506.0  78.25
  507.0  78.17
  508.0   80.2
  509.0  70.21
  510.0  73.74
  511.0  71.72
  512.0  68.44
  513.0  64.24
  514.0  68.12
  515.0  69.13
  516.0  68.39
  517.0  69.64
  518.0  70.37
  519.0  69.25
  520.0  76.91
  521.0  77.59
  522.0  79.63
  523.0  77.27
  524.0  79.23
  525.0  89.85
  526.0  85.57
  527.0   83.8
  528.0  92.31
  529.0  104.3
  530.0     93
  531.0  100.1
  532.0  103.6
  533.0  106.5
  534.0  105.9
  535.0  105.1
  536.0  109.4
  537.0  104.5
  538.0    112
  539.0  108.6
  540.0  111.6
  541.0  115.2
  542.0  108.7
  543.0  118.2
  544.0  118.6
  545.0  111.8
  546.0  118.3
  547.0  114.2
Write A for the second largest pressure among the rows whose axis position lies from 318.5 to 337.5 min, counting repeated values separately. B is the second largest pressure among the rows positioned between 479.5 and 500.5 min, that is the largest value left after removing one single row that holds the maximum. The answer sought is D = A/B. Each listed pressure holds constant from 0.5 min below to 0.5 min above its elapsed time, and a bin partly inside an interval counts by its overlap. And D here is 1.09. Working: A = 127.6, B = 116.7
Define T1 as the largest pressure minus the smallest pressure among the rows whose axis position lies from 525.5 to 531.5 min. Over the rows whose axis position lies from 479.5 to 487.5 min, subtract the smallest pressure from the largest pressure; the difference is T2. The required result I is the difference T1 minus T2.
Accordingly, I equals 9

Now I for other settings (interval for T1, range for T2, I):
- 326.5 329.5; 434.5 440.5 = -4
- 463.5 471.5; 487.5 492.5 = 0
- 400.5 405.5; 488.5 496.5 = -7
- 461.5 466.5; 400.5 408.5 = 7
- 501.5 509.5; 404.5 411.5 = 15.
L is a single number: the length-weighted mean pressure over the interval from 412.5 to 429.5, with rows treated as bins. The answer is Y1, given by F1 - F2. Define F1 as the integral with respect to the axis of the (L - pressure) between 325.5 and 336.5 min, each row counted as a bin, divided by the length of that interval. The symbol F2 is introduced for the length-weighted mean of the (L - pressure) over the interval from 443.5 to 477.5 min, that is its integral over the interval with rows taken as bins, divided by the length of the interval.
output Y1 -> -7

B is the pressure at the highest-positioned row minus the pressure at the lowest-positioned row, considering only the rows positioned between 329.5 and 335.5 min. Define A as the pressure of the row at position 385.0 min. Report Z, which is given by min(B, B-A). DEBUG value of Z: -107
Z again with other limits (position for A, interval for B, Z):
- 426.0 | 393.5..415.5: -122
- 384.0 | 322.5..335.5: -120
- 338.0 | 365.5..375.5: -147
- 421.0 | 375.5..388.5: -132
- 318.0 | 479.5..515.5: -158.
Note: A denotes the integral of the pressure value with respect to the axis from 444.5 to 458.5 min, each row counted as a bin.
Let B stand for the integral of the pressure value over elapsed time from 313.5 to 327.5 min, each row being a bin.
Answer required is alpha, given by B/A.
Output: 1.06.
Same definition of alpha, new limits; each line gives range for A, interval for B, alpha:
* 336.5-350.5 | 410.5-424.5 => 0.83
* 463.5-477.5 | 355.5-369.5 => 1.19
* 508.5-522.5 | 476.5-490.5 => 1.58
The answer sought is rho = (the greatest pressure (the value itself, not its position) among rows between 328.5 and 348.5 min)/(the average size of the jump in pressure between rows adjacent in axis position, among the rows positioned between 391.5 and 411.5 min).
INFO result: 20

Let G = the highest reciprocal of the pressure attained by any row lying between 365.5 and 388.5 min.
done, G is 0.0089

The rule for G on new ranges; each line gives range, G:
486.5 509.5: 0.0142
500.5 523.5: 0.0156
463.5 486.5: 0.0095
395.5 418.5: 0.0091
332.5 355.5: 0.0086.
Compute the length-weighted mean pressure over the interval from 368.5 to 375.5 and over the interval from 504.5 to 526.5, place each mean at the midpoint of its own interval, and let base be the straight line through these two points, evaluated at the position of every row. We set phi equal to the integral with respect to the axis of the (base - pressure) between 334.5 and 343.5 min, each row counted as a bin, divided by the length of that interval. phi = 9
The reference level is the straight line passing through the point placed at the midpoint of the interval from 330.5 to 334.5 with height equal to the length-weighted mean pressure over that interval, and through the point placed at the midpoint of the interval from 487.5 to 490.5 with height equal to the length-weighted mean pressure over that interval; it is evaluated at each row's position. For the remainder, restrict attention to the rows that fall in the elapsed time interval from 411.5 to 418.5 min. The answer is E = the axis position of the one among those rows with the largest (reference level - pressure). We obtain 415.0 min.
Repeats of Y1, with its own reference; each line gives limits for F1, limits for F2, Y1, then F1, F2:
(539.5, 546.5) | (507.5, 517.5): -44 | 2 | 46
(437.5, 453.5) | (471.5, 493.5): -7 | -3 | 4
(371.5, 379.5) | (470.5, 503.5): -21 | -13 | 8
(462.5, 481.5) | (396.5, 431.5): 2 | 1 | -1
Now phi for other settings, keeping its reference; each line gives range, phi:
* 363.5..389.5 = 5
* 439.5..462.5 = -16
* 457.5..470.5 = -19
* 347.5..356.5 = 5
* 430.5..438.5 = -9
